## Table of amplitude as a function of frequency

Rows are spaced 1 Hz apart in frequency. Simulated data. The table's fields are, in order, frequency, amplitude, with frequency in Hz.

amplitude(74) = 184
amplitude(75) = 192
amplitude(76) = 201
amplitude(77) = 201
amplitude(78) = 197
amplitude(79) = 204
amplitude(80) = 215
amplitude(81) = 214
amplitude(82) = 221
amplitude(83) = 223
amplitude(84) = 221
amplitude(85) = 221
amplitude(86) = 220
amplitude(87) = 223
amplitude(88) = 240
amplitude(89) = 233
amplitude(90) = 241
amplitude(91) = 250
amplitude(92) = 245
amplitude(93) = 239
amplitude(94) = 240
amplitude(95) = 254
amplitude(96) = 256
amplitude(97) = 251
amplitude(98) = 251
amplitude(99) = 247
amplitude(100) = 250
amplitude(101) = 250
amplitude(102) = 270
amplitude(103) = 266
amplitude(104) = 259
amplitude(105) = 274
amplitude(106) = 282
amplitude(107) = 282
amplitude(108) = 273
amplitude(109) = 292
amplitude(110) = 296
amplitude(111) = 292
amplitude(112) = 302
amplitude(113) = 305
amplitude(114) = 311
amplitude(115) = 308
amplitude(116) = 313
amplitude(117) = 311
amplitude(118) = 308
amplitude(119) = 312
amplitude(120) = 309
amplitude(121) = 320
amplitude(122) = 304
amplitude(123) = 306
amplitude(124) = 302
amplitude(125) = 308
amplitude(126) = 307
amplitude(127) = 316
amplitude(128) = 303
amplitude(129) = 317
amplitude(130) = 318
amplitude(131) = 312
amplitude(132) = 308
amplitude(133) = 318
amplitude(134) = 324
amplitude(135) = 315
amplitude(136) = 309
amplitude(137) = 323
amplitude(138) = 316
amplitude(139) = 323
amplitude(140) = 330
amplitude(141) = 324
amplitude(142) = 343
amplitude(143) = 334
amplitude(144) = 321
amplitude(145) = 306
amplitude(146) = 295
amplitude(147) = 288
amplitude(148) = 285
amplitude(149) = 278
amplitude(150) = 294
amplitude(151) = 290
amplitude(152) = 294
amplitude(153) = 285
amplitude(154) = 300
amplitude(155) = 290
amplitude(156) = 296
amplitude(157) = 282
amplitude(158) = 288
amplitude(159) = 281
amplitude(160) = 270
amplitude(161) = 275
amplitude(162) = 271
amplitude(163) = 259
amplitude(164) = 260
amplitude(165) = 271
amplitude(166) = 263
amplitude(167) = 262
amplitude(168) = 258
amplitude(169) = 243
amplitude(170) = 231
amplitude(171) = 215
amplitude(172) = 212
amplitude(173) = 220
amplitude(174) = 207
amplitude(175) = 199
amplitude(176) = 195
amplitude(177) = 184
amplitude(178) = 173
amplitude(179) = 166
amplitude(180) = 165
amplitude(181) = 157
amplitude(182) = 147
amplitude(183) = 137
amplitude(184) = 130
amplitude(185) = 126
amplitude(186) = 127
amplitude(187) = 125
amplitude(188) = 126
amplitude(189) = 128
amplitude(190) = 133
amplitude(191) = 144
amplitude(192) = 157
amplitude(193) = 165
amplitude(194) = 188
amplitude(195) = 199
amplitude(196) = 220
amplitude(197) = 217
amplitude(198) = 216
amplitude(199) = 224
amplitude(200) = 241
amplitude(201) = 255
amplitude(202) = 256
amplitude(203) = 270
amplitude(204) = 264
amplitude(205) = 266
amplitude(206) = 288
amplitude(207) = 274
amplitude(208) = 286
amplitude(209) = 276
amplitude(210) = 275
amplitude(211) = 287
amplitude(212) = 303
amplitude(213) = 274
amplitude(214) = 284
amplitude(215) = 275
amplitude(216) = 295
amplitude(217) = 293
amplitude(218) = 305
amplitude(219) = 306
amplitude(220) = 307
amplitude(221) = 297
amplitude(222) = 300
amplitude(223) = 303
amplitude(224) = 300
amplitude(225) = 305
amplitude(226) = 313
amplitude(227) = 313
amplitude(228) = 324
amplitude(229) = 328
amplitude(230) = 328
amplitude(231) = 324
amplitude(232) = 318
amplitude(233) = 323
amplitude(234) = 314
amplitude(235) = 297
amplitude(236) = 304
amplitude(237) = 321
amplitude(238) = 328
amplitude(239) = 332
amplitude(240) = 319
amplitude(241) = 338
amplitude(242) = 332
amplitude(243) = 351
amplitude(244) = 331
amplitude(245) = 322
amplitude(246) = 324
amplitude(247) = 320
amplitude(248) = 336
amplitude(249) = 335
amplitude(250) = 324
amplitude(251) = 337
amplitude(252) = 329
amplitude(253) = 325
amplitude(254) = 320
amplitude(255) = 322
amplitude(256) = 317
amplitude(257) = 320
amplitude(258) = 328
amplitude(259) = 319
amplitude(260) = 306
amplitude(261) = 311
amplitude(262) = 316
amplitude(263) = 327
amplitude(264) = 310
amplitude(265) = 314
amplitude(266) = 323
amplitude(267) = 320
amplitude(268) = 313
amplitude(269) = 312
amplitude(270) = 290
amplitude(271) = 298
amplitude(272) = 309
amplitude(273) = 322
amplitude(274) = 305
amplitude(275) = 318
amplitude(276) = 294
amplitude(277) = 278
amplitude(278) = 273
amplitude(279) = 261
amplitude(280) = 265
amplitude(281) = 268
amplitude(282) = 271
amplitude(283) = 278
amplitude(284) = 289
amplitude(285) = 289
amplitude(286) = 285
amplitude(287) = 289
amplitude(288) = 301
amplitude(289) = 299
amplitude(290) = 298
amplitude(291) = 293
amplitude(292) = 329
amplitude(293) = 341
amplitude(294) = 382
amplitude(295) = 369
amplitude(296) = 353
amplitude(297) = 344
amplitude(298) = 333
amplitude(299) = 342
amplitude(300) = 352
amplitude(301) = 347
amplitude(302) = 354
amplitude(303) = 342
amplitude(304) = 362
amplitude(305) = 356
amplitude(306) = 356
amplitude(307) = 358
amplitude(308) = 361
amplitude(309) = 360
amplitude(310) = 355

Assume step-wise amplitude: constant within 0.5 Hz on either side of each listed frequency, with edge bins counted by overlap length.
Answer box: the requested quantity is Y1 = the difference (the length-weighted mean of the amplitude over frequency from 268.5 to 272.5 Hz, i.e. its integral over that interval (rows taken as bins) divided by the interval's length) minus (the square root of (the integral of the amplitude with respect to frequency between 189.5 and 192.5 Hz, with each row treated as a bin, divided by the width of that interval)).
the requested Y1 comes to 290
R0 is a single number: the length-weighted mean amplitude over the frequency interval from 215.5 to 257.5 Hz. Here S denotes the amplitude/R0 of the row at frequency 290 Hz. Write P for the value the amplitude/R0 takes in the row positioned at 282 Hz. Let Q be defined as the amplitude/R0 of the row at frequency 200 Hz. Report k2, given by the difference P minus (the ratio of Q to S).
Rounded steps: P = 0.851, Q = 0.76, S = 0.94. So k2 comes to 0.04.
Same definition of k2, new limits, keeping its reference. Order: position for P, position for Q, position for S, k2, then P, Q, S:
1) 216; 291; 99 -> -0.26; 0.926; 0.92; 0.78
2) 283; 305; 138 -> -0.25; 0.873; 1.12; 0.99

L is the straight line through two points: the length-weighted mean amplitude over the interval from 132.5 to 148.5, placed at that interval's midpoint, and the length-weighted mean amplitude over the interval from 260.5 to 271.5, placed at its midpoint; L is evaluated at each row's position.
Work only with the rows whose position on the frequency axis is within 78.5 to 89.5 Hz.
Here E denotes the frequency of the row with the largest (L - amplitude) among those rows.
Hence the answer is 79 Hz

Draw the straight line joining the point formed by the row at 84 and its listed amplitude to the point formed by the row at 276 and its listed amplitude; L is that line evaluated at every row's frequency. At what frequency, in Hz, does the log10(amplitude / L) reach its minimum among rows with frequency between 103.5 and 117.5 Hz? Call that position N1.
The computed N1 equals 104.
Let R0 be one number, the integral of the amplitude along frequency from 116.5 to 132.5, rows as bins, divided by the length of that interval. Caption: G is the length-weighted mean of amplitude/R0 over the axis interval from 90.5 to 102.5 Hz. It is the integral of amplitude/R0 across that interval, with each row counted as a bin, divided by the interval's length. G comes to 0.81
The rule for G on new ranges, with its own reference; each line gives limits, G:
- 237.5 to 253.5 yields 1.06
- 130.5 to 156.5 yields 0.99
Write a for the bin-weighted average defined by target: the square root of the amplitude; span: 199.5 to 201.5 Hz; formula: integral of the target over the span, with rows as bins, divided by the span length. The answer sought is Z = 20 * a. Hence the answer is 315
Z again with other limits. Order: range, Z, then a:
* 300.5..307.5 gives 376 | 18.8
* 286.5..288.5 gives 343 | 17.2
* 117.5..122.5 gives 352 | 17.6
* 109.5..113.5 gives 346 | 17.3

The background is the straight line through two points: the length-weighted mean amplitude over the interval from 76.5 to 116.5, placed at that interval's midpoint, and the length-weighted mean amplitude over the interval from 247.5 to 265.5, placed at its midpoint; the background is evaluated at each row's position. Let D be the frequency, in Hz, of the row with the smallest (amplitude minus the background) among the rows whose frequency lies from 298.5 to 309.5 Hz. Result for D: 303 Hz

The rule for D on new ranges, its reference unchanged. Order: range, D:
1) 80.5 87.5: 81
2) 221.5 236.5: 235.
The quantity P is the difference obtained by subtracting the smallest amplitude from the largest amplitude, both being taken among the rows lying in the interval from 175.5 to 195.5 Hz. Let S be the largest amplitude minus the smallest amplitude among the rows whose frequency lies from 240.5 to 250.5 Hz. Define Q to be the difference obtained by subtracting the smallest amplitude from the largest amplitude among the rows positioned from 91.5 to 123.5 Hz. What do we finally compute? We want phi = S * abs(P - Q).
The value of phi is 217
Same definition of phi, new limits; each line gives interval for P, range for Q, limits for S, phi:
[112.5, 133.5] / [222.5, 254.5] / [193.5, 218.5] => 4212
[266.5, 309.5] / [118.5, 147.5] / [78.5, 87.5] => 1254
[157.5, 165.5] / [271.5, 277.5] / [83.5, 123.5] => 1500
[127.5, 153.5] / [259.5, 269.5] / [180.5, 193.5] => 1760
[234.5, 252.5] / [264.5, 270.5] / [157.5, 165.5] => 609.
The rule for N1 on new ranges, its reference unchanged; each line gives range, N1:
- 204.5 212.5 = 205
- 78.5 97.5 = 79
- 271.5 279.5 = 279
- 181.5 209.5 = 187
